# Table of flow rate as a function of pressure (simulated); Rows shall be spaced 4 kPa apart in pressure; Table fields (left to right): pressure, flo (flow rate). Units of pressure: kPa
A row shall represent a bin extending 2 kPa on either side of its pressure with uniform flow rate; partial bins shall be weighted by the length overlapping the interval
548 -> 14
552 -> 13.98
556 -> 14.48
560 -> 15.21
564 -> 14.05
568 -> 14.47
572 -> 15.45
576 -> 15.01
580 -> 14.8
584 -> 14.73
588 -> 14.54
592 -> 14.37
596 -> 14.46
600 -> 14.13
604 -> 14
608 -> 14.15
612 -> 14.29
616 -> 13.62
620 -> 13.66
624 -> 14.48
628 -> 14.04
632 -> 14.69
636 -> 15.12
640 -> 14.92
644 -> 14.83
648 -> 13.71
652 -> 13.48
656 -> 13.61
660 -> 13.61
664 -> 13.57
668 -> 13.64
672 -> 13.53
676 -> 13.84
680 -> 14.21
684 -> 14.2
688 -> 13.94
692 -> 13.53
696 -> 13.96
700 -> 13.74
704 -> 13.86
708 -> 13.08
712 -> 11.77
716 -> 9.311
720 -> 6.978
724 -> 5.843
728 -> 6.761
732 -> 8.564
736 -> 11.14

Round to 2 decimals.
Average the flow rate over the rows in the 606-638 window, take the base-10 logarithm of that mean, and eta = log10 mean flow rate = 1.15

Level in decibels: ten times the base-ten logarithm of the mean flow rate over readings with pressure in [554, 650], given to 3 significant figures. 11.6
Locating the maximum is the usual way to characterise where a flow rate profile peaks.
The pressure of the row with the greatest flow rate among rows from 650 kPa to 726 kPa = 680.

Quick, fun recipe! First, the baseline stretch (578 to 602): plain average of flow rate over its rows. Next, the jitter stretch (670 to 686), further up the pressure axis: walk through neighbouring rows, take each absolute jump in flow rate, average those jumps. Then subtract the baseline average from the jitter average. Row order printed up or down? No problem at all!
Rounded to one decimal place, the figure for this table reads -14.3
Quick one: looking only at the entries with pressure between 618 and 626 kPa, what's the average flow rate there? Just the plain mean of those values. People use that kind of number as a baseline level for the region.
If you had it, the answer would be 14.1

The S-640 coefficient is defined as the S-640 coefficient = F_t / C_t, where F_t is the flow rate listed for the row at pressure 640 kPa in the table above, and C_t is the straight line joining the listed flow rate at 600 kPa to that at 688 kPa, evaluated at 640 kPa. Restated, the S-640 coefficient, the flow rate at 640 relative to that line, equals 1.06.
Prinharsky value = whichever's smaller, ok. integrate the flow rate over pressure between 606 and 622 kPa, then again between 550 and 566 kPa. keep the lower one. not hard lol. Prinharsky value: 223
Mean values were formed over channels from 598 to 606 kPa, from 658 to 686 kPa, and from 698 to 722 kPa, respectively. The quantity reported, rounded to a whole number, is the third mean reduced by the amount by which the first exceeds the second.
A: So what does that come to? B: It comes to 11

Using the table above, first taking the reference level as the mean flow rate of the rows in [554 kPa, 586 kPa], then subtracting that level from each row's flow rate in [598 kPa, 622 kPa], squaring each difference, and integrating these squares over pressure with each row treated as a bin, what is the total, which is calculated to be 17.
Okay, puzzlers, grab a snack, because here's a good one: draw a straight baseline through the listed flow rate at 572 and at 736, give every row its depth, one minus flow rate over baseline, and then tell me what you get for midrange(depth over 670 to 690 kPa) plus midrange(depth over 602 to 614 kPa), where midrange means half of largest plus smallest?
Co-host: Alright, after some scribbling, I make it -0.07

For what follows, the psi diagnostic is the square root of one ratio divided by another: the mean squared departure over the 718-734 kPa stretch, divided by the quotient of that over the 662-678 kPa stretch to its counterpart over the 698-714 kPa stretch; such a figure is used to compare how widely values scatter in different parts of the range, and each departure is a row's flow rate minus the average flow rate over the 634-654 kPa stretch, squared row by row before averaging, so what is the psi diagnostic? 15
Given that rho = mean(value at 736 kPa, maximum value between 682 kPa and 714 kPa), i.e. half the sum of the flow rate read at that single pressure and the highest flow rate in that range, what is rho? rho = 12.7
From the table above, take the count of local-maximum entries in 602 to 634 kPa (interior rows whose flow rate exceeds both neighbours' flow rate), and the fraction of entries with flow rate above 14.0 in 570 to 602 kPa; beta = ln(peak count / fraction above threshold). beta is 0.7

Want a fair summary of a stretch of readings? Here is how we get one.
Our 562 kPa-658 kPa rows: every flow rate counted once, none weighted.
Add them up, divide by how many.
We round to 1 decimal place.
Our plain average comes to 14.4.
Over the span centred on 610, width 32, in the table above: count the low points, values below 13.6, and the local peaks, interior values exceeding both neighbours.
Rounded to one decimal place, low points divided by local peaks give 0.0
